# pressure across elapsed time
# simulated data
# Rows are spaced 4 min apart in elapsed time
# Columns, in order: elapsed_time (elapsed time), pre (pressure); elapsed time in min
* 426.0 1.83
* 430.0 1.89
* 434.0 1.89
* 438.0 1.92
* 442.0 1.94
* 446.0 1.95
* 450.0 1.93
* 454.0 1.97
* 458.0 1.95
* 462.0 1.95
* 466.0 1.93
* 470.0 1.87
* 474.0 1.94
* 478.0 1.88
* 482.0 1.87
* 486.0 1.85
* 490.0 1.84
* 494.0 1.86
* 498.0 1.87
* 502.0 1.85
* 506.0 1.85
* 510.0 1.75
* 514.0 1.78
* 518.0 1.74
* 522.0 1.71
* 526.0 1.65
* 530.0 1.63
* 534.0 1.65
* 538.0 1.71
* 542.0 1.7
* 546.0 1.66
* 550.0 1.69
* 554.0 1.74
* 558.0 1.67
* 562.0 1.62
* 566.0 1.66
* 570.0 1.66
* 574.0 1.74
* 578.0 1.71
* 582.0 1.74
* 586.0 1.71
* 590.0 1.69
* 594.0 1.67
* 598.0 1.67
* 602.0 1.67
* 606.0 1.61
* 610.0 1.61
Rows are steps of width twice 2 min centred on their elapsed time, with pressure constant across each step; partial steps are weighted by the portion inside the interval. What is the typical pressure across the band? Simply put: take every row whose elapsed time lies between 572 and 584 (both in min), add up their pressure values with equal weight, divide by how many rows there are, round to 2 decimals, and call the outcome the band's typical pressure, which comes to 1.73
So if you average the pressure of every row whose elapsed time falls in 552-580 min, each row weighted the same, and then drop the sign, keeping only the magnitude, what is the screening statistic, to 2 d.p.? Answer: 1.69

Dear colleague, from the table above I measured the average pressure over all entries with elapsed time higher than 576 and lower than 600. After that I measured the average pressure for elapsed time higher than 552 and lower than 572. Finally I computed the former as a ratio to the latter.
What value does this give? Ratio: 1.02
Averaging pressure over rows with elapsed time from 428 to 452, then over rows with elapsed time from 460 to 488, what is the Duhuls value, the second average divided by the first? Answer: 0.989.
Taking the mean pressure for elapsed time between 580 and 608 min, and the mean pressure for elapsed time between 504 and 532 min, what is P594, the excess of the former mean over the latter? -0.05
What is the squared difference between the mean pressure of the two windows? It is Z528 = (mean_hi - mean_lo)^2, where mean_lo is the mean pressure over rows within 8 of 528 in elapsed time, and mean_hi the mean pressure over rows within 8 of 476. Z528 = 0.053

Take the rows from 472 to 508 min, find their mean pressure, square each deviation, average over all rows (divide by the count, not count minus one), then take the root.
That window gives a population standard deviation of 0.028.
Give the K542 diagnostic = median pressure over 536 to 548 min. 1.70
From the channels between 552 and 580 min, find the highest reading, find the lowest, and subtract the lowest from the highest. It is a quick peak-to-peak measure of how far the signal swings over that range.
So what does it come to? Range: 0.12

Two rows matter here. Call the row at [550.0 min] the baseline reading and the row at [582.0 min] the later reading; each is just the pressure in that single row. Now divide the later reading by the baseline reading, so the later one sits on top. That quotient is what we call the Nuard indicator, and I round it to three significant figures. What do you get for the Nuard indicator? 1.03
